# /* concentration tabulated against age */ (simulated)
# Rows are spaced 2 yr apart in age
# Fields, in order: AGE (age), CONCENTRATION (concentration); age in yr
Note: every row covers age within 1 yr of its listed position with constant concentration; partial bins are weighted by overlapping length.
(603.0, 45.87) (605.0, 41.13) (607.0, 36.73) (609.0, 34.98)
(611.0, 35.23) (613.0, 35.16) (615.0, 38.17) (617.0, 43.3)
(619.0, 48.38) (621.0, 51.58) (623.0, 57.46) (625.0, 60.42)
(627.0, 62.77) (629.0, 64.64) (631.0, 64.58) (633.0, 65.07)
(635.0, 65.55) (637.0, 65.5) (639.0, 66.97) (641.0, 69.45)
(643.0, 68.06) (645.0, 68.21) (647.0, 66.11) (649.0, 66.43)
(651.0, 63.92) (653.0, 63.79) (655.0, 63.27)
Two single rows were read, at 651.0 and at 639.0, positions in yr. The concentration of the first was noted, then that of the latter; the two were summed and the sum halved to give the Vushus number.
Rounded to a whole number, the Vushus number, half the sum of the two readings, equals 65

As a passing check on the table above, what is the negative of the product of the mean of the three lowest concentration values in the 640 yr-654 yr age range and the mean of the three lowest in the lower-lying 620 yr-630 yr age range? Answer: -3649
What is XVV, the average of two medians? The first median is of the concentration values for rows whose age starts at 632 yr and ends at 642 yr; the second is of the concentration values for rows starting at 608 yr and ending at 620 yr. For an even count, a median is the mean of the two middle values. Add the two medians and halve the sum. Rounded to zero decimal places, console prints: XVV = 51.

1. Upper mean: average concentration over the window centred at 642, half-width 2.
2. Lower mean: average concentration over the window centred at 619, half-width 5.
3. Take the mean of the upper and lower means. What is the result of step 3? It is 58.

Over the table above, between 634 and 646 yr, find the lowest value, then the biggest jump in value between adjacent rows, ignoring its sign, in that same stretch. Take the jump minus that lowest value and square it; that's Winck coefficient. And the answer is 3972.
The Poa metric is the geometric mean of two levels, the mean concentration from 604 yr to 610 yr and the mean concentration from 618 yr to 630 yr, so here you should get 47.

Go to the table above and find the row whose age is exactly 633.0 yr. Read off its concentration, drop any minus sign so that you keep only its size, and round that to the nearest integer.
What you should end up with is 65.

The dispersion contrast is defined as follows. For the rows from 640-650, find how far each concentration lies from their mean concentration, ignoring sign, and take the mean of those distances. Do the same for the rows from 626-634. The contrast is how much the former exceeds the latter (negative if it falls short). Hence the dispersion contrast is 0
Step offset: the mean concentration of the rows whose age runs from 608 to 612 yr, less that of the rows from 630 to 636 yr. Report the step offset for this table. -30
